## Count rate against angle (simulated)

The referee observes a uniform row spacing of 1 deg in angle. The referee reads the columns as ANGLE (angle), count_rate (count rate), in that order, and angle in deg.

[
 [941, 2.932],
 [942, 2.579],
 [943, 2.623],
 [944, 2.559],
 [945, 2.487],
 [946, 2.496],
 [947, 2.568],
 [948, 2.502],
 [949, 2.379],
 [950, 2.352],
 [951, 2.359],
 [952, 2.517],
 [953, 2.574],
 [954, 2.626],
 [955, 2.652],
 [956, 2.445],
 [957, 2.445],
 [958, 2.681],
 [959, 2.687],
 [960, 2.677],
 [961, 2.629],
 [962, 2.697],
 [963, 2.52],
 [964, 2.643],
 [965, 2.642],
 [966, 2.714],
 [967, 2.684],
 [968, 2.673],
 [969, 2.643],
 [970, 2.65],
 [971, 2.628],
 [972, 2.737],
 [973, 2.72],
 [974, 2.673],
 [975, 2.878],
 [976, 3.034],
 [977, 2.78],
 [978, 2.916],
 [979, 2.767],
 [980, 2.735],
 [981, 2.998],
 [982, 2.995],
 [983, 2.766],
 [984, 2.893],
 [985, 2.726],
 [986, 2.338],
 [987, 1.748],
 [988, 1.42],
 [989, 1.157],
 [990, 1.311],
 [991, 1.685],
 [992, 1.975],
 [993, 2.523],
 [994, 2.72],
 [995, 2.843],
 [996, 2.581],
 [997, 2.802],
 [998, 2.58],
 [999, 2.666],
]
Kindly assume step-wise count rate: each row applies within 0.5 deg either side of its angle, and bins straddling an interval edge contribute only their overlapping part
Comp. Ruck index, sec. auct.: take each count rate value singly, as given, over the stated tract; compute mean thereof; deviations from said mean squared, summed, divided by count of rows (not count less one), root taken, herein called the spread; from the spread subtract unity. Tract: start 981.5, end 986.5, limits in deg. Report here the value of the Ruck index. -0.78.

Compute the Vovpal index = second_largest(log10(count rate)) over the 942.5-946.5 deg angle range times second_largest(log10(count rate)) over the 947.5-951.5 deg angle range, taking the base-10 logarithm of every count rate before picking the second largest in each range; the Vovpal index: 0.154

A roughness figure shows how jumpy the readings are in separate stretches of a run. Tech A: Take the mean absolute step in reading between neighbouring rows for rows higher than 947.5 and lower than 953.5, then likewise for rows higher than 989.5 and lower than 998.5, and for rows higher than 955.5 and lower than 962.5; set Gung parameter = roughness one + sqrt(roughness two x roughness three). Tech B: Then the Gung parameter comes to 0.21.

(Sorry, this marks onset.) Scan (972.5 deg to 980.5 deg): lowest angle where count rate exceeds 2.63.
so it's 973 deg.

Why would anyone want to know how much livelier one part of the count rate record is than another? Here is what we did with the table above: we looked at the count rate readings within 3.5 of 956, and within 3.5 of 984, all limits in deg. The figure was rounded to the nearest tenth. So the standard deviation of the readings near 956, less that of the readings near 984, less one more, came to -1.3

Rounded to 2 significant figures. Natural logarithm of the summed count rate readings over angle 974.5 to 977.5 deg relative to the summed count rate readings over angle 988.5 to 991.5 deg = 0.74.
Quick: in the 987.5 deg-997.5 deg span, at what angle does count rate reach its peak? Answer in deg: 995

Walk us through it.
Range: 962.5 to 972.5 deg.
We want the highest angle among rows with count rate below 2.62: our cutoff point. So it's 963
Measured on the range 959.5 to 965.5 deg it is 963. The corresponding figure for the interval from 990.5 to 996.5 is 996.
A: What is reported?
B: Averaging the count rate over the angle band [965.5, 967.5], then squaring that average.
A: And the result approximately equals 7.3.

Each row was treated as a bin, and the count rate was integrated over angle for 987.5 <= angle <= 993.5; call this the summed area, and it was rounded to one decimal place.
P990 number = 10.1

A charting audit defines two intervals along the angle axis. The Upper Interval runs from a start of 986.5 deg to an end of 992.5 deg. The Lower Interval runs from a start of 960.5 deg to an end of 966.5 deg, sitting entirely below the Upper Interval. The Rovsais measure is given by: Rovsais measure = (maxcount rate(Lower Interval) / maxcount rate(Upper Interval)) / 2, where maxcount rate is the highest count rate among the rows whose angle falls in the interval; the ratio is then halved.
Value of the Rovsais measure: 0.687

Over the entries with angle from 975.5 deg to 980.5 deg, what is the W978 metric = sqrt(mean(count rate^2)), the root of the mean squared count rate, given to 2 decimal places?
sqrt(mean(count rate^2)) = 2.85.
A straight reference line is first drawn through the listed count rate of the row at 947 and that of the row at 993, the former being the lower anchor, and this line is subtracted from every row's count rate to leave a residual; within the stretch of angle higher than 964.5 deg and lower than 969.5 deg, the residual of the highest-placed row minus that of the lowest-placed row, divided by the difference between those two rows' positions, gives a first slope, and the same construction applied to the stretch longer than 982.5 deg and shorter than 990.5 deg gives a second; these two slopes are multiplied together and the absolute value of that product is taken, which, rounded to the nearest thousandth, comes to 0.000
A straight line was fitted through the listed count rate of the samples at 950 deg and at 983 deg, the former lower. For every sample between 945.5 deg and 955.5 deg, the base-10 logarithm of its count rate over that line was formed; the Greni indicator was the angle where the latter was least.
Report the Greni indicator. 951 deg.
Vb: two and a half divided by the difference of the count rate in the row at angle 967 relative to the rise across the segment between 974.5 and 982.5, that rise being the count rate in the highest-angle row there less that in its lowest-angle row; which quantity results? 0.97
